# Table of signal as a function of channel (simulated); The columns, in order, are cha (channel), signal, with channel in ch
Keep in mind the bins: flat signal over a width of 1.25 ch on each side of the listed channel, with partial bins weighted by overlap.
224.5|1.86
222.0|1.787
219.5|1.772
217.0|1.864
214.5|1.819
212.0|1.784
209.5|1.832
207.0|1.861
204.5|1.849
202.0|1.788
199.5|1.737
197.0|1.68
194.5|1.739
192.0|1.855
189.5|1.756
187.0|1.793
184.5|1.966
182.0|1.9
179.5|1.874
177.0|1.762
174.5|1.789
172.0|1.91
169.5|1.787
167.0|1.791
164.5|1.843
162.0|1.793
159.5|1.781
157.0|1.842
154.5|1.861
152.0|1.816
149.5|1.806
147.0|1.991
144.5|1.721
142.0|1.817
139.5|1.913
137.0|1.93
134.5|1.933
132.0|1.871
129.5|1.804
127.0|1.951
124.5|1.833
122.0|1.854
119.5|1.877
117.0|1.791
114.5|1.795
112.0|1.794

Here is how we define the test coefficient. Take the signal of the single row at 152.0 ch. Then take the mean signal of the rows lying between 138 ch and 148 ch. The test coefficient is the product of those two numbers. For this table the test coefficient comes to 3.38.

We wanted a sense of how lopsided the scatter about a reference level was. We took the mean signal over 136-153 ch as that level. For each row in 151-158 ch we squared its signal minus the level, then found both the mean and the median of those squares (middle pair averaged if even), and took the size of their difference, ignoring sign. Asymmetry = 0.0004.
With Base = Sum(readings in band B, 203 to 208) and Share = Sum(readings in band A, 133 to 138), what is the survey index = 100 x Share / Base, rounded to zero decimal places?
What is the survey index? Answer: 104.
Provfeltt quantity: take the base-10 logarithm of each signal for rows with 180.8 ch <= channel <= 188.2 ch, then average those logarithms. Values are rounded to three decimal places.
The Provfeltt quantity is 0.275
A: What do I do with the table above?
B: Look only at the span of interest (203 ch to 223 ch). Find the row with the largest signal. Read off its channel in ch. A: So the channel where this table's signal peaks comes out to 217.0 ch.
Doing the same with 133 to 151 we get 147.0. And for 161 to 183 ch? 172.0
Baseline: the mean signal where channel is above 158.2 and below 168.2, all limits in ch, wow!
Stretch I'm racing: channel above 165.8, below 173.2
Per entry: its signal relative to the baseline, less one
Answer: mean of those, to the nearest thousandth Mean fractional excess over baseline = 0.015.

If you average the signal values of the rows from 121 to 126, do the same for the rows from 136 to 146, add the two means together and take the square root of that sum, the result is 1.92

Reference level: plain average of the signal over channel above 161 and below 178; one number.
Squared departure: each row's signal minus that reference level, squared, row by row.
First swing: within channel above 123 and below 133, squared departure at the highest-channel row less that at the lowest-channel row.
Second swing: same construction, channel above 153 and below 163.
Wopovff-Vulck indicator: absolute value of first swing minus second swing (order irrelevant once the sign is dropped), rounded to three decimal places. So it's 0.005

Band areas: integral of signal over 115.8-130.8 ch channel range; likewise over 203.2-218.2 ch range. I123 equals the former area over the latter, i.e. 1.01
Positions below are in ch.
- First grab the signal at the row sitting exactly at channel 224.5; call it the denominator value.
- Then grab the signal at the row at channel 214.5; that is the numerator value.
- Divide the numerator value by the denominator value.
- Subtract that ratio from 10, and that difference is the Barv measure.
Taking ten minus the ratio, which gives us 9.02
